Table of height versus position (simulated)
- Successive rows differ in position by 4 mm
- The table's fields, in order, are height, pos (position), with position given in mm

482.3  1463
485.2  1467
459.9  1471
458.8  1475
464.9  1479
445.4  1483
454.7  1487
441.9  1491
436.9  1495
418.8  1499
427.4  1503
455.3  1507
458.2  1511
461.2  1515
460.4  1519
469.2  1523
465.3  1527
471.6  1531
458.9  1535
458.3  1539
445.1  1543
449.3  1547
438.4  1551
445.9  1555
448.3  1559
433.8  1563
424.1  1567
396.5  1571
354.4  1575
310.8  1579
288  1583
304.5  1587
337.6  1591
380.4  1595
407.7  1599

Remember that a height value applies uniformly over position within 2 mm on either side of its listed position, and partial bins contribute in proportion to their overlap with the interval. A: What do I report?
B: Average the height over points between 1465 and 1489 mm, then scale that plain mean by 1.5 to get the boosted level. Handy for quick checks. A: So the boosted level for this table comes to 692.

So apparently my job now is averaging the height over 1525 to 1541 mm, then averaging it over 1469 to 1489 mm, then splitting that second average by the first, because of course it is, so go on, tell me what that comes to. 0.985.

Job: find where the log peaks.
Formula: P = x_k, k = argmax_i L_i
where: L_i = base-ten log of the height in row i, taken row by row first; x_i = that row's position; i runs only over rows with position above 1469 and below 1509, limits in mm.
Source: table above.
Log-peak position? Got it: 1479 mm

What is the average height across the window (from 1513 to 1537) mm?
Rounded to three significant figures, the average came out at 464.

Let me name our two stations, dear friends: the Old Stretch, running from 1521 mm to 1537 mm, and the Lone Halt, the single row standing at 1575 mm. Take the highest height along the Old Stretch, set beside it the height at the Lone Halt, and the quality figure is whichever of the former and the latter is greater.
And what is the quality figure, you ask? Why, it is 472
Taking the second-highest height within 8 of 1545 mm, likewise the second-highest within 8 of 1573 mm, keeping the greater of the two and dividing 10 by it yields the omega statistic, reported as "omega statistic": 0.0223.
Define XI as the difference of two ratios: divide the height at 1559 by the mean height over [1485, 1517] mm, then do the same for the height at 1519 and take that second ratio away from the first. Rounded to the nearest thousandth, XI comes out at -0.027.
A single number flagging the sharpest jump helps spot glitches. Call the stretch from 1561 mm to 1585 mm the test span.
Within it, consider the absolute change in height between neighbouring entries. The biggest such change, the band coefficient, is 44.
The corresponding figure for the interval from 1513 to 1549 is 13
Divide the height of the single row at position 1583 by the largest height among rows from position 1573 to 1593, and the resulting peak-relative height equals 0.81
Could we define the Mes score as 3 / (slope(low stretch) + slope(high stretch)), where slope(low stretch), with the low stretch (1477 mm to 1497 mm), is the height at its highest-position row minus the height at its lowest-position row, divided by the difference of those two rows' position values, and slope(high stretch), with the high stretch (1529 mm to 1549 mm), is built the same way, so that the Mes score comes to -1.0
